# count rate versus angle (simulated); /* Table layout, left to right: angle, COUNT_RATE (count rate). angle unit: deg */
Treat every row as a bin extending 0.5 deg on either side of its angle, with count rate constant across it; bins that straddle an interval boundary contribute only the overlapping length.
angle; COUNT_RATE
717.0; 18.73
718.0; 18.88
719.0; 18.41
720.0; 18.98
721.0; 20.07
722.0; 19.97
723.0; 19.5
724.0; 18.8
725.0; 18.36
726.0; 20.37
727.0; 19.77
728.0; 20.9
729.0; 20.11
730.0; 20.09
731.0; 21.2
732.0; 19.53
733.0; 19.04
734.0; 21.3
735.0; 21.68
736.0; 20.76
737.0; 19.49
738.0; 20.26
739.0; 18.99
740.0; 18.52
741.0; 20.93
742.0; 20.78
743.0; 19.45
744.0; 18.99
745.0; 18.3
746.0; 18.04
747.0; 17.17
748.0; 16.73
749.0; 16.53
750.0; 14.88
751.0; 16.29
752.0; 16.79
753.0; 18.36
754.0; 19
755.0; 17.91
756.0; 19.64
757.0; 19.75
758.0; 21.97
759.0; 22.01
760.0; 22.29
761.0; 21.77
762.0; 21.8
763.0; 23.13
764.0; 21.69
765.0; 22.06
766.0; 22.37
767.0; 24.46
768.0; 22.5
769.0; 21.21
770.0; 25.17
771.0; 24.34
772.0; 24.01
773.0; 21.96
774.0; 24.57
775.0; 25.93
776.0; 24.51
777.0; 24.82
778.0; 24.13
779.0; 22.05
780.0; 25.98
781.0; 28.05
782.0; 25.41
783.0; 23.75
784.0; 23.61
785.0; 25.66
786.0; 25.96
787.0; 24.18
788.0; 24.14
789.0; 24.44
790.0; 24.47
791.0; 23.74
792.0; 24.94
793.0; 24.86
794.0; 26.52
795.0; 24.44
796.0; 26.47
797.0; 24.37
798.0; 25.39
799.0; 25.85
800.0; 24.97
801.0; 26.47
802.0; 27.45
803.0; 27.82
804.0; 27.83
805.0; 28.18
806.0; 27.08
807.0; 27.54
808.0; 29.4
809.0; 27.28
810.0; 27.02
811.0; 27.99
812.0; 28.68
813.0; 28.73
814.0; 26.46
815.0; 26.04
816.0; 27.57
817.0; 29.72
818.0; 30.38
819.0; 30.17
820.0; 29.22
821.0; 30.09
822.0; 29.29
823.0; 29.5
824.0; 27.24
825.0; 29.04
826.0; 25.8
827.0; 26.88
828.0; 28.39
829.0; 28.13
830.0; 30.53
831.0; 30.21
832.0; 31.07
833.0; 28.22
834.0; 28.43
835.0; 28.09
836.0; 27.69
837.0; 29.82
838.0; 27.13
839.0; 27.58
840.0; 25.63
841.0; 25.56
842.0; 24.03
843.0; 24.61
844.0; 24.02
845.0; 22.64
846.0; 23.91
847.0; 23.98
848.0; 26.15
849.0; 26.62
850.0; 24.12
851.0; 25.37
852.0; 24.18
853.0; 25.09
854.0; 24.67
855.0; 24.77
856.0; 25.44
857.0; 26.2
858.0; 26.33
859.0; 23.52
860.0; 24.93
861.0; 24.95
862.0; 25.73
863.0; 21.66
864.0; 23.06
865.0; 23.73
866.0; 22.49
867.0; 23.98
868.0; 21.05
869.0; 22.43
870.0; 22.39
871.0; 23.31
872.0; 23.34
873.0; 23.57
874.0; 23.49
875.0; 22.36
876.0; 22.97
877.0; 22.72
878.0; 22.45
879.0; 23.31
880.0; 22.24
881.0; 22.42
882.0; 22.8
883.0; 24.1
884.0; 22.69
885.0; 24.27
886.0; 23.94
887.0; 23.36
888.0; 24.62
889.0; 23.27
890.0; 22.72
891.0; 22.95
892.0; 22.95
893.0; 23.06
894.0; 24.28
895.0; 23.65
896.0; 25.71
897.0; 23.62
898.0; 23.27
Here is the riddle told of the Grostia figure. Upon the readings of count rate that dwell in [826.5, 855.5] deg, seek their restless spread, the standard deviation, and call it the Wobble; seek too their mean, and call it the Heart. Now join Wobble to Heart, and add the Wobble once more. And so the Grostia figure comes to 31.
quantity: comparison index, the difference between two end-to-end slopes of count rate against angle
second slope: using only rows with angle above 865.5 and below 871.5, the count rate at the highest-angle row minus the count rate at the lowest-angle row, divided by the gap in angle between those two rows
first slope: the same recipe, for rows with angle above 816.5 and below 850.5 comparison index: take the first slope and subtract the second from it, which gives -0.33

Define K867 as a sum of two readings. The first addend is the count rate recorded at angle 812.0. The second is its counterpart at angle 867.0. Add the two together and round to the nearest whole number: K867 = 53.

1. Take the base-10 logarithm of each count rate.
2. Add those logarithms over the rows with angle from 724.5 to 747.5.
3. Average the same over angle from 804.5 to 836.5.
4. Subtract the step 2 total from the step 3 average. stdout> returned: -28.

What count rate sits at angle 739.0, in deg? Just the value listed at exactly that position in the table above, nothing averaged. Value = 18.99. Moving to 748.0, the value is 16.73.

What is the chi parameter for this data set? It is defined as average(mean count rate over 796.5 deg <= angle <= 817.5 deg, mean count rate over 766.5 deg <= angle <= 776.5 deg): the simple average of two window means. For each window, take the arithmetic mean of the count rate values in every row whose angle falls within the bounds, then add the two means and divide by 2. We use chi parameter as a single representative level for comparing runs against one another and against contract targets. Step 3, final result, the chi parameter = 25.5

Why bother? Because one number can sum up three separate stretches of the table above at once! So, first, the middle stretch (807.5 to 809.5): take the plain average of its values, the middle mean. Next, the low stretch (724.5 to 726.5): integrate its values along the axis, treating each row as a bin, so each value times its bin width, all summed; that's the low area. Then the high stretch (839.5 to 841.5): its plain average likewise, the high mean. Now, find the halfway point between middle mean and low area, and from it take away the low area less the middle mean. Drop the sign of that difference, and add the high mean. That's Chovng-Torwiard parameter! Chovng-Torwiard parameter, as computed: 48.7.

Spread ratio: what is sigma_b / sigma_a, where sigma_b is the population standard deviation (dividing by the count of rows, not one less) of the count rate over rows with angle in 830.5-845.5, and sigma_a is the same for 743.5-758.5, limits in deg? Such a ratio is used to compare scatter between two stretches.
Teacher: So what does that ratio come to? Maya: 1.4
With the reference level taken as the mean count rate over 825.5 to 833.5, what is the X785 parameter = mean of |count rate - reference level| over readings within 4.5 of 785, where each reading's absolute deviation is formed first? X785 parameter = 4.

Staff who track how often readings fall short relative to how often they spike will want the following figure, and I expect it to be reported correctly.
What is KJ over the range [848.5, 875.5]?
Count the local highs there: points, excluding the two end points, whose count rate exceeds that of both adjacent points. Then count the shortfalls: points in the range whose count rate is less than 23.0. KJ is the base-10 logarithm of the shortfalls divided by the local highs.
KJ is -0.1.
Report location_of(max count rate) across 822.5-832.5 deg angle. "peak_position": 832.0 deg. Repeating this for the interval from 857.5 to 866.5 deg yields 858.0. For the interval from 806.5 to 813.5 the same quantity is 808.0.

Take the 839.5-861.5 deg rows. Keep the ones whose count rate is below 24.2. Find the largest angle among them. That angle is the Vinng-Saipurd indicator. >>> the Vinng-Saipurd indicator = 859.0 deg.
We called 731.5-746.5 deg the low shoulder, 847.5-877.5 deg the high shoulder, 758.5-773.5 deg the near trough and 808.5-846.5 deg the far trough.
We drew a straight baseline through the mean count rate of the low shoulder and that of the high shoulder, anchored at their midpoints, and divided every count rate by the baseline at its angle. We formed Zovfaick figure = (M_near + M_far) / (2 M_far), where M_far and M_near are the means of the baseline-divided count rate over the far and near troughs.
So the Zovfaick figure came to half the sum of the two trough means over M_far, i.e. 0.95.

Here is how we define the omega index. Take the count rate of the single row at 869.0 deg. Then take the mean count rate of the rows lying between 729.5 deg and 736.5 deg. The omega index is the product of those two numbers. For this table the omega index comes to 460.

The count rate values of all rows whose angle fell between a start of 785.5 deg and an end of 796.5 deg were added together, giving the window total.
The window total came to 274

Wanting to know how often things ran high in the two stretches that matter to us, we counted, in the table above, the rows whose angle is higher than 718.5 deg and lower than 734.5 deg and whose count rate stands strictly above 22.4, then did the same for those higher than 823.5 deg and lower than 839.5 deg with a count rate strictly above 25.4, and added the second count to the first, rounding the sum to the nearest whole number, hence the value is 16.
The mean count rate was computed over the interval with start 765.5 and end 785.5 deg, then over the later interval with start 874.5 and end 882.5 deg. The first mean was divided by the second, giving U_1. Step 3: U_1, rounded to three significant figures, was 1.07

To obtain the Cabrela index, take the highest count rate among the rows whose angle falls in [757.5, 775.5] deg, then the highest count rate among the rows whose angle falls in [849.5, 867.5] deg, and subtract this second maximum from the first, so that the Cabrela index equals -0.4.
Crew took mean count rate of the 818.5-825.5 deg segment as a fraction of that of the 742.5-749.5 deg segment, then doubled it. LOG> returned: 3.3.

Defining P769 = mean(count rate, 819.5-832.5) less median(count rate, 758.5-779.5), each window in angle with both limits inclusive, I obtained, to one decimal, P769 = 6.4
